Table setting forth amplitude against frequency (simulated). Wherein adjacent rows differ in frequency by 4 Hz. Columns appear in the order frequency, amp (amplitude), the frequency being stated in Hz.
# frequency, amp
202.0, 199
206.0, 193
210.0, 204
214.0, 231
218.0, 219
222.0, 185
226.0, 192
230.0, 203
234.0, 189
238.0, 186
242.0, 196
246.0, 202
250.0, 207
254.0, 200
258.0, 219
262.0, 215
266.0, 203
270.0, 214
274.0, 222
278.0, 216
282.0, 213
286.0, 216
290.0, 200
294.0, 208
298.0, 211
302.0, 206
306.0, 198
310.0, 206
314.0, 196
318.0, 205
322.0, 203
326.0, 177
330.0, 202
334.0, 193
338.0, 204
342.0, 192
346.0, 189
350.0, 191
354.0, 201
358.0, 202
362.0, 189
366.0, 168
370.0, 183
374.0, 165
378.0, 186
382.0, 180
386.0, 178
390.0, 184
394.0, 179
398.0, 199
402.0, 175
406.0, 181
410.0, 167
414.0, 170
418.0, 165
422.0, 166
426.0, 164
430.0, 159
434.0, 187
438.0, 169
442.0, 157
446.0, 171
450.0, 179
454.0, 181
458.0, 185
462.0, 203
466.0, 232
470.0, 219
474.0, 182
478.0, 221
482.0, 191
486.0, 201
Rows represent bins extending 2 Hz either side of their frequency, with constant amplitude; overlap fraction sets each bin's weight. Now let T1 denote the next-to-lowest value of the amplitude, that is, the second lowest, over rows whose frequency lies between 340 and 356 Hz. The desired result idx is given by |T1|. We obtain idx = 191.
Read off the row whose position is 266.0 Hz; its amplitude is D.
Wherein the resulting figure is 203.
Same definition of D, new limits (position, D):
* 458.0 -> 185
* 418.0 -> 165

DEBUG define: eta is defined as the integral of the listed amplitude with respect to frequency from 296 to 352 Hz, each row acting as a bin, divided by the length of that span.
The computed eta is 198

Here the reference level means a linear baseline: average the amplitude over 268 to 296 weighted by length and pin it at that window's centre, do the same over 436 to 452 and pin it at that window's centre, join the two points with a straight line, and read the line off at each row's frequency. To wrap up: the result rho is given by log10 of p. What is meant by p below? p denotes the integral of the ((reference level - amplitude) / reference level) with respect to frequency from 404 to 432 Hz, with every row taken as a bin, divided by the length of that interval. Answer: -1.3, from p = 0.049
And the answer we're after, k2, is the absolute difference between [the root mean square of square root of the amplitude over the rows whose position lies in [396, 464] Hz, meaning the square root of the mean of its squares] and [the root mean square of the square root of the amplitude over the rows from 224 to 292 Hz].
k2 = 1.1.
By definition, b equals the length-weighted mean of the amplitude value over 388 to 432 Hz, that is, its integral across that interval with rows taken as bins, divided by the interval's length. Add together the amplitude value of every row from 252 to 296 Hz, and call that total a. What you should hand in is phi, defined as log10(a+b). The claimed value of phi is 3.40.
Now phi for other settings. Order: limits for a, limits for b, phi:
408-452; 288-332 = 3.31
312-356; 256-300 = 3.37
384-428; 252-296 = 3.33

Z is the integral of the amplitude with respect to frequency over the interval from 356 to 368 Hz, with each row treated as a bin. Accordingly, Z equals 2236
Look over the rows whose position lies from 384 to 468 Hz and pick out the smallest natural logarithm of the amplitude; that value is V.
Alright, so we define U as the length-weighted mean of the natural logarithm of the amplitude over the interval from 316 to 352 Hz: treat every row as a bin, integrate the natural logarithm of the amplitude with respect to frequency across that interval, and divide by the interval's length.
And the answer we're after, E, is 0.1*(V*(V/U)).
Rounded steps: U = 5.27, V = 5.06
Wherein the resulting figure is 0.485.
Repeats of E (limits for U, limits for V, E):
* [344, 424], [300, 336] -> 0.516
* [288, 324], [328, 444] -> 0.481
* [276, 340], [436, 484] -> 0.481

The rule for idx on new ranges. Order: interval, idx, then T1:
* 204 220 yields 204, 204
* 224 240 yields 189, 189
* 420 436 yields 164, 164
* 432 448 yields 169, 169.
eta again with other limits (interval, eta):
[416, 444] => 167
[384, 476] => 181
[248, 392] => 198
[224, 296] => 206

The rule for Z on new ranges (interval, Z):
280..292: 2516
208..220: 2616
